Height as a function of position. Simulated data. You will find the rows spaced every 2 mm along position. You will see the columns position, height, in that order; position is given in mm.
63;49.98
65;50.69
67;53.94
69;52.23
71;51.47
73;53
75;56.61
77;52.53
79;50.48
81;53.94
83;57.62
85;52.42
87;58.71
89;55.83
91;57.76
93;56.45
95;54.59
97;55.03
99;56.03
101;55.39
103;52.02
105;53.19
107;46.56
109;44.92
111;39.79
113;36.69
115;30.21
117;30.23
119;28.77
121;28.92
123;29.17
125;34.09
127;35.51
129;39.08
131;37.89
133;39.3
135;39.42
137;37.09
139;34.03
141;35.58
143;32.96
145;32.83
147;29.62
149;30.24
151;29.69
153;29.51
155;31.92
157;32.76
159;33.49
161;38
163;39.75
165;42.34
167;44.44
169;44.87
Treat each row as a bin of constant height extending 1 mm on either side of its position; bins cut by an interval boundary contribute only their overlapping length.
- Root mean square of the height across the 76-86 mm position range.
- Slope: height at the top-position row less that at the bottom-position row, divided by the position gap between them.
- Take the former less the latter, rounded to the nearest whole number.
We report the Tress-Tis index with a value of 53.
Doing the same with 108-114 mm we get 43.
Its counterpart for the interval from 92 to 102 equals 56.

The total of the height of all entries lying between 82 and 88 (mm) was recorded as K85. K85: 169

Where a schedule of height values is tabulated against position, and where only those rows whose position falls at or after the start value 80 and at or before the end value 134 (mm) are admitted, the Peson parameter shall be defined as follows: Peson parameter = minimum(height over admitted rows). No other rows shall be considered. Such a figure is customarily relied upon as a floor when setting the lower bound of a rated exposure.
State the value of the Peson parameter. 28.77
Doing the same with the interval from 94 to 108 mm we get 46.56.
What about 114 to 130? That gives 28.77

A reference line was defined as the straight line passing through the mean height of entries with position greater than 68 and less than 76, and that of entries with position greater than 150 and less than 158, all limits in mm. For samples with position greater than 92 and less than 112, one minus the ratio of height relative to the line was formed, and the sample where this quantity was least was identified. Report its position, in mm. 101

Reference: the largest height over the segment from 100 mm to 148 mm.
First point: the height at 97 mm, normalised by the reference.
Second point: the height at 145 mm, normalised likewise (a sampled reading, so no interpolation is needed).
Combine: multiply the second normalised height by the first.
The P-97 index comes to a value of 0.59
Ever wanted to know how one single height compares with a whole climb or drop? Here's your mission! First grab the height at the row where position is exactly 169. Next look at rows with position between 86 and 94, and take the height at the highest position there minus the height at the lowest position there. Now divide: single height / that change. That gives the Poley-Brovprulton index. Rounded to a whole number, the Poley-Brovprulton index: -20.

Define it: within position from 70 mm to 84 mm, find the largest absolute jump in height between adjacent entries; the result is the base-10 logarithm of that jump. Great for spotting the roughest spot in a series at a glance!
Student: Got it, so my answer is 0.61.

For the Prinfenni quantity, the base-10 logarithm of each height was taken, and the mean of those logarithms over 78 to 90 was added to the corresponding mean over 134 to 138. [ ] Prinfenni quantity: 3.32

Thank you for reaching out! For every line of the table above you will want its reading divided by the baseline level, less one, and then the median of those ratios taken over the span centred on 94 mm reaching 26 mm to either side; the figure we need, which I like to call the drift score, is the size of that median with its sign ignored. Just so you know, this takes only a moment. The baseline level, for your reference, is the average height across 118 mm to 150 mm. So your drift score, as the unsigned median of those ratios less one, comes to 0.55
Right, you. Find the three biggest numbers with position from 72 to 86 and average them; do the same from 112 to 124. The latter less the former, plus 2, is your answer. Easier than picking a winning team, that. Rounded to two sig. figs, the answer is -22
